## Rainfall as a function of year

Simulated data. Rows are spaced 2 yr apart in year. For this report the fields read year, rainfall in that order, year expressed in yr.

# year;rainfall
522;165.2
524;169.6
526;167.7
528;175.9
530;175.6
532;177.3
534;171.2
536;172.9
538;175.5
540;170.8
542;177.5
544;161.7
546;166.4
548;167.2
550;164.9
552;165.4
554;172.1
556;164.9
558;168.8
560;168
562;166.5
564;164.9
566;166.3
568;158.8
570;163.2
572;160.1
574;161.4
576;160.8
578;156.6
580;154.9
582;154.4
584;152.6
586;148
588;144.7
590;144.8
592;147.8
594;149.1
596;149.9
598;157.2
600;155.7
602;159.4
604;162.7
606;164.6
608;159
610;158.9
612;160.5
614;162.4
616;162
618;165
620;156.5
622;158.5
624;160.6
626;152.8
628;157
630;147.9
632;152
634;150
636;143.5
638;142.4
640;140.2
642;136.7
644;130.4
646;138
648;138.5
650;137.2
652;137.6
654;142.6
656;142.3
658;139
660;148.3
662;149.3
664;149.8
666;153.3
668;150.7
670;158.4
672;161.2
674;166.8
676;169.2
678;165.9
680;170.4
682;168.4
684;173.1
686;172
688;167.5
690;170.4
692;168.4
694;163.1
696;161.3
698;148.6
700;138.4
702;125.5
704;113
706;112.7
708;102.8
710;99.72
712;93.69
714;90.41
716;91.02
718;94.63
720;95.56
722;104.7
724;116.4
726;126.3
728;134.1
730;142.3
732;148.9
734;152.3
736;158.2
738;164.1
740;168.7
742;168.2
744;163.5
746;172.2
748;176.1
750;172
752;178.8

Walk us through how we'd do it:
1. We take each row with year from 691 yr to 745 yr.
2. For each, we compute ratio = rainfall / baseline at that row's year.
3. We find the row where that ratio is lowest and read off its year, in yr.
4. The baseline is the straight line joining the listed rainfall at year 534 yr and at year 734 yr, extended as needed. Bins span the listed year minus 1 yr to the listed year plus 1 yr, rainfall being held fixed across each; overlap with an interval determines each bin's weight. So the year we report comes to 714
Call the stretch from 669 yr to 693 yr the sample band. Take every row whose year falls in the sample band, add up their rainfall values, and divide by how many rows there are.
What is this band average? 168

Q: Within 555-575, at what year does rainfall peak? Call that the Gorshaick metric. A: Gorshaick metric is 558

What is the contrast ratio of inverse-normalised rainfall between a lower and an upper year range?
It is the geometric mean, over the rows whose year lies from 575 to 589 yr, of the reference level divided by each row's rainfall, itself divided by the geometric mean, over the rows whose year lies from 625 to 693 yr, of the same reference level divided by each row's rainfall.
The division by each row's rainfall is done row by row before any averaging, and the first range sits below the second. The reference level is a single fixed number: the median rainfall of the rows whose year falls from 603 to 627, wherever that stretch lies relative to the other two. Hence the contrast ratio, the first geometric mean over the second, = 0.99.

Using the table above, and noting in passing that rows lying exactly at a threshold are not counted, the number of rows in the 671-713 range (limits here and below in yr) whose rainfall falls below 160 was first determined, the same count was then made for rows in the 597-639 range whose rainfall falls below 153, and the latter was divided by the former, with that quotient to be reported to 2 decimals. 0.75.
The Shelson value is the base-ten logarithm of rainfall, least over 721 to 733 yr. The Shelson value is 2.02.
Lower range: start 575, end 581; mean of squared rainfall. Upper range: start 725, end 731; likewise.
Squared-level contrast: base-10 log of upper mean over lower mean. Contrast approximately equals -0.14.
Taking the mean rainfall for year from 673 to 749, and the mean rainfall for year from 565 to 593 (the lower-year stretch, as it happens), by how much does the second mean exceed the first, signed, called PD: 13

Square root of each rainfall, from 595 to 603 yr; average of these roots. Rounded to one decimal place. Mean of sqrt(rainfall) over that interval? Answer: 12.5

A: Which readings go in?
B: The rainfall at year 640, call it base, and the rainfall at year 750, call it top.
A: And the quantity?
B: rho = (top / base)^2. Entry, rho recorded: 1.51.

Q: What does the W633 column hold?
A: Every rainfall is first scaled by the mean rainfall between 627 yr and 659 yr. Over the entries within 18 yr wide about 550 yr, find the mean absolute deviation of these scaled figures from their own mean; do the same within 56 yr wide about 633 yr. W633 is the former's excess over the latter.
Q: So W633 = -0.040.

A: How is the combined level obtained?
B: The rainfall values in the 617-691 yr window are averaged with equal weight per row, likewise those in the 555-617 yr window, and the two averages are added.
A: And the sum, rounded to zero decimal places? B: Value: 311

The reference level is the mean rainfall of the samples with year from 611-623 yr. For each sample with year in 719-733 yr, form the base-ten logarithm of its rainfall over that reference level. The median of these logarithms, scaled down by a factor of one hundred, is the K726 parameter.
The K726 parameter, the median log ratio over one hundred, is -0.0010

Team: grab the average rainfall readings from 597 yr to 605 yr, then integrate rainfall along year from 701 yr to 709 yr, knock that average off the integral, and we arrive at 749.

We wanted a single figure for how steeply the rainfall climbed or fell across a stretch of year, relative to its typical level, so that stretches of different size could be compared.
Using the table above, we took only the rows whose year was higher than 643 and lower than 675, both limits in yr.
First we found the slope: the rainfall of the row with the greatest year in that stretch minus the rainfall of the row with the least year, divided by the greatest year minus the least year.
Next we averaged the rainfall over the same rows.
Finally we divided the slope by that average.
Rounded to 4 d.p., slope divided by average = 0.0083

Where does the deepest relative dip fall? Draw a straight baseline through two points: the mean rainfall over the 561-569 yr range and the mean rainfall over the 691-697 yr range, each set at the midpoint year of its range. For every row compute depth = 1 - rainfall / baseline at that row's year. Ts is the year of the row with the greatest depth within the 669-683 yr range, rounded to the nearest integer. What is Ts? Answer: 670 yr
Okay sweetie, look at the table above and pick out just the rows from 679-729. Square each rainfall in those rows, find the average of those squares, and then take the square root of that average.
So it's 136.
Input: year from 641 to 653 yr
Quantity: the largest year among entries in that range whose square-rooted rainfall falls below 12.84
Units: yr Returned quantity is 652 yr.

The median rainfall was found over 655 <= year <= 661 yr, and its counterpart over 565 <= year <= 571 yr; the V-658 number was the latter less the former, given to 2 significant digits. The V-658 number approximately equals 21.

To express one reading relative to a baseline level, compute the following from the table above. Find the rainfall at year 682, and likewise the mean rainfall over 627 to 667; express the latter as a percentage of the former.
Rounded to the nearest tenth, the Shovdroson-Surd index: 85.4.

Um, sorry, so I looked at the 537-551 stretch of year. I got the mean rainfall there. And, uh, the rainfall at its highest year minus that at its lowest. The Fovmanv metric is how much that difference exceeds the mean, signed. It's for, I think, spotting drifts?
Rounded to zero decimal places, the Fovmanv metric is -180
